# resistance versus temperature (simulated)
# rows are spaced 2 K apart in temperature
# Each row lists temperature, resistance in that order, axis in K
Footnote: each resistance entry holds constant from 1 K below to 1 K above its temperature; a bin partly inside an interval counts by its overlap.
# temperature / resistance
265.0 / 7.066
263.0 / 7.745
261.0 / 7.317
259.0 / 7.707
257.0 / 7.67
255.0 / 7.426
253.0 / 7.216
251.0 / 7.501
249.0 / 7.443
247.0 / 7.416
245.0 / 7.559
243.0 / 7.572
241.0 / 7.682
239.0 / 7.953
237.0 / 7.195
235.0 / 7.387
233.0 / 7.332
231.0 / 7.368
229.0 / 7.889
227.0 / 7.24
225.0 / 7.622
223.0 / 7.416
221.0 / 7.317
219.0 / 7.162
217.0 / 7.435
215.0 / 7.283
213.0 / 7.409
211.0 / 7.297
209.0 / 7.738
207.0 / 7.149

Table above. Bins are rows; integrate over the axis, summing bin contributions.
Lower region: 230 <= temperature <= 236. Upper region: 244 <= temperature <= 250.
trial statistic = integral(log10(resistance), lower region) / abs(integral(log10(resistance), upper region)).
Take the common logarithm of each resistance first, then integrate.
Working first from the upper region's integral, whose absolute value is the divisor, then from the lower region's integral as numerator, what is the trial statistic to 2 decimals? 0.99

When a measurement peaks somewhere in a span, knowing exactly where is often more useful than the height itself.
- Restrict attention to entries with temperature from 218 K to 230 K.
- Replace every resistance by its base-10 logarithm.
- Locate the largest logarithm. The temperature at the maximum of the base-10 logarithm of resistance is 229.0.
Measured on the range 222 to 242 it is 239.0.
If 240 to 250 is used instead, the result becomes 241.0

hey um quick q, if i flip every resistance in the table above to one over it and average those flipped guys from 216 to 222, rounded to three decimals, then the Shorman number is 0.137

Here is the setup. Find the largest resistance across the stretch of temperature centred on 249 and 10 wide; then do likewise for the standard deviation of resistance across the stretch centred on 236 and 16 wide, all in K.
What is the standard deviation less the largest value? -7.3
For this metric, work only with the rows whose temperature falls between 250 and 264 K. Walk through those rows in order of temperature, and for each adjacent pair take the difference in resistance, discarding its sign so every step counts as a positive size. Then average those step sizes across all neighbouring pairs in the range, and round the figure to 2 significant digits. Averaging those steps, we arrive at 0.27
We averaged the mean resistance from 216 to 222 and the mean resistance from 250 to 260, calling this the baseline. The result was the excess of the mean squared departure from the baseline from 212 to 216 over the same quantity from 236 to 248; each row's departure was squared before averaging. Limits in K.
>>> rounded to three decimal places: -0.072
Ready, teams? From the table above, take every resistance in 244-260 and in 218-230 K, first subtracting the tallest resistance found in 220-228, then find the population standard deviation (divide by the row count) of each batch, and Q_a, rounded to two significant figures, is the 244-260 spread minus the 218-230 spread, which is -0.10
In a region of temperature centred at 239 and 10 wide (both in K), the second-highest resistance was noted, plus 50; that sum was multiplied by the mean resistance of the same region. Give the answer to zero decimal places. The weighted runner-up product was 436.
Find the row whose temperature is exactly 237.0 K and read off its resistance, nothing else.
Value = 7.195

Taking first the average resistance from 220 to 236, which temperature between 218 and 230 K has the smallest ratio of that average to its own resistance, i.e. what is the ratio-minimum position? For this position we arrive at 229.0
